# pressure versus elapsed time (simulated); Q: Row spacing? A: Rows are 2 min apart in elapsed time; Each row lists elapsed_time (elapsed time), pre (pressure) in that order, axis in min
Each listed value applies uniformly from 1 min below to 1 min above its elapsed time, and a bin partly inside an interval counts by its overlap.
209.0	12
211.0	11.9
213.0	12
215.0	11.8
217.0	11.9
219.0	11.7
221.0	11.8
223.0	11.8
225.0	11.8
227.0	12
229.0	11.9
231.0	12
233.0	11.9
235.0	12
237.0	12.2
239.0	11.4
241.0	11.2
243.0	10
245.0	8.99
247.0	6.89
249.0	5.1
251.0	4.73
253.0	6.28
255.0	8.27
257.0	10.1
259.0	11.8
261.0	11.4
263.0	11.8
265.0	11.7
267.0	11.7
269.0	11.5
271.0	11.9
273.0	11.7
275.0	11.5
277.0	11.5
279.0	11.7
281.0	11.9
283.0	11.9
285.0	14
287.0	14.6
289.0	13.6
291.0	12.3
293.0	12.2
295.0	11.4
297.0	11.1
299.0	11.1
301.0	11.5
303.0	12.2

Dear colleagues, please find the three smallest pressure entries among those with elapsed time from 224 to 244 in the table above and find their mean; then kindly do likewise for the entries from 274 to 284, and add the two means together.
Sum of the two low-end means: 22.4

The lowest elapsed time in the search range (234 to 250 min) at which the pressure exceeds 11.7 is 235.0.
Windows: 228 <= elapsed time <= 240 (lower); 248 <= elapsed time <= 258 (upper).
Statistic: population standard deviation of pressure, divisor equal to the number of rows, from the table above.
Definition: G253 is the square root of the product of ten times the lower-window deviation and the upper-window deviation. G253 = 2.2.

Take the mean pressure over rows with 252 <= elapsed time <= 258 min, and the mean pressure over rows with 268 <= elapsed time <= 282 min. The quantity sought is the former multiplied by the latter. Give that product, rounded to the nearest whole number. 96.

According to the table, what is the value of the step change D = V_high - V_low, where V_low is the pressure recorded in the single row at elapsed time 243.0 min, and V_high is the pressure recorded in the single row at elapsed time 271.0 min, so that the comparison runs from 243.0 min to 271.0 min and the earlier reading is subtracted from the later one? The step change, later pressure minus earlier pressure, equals 2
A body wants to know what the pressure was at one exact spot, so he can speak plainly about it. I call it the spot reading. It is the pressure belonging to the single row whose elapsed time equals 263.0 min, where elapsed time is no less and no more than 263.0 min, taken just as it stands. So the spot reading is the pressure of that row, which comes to 11.8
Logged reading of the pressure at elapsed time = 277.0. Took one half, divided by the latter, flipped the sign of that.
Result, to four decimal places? -0.0435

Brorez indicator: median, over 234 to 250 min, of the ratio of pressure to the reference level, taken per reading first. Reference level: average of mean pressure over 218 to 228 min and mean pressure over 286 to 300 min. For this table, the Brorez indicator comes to 0.88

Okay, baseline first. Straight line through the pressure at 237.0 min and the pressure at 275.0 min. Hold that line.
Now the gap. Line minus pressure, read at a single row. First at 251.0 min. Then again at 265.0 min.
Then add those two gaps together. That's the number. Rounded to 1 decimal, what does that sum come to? 7.2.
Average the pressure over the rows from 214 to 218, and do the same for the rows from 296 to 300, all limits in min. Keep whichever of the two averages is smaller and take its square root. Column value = 3.33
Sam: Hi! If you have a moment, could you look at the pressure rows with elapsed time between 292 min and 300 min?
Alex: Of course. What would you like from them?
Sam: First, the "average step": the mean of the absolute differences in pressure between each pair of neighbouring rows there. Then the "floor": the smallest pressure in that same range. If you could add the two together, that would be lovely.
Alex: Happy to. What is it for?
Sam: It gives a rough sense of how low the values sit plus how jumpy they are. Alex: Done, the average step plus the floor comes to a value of 11.5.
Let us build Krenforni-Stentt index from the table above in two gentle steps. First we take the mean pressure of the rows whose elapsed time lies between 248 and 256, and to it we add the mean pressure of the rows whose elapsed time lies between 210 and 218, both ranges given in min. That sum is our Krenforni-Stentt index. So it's 18.0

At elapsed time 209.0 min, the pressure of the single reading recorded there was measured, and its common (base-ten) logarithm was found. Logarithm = 1.08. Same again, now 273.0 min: 1.07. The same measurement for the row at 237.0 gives 1.09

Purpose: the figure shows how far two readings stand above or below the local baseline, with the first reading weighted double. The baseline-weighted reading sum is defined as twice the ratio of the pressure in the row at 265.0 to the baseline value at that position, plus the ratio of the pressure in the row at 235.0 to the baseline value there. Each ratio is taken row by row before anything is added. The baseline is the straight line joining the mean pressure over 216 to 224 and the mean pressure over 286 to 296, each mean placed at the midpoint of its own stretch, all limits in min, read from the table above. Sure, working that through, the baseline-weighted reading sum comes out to 2.88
